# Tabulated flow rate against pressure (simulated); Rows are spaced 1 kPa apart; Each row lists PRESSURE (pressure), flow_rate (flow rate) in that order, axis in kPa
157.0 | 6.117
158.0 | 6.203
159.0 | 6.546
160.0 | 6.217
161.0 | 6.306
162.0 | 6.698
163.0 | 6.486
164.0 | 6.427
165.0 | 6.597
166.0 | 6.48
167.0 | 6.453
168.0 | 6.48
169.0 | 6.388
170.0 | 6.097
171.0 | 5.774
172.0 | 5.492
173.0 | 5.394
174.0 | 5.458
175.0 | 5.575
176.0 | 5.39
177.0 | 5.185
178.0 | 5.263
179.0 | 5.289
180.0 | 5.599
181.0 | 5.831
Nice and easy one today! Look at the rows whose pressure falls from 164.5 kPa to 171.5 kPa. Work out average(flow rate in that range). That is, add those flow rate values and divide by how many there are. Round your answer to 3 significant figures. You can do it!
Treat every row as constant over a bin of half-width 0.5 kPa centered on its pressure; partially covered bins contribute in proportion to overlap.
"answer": 6.32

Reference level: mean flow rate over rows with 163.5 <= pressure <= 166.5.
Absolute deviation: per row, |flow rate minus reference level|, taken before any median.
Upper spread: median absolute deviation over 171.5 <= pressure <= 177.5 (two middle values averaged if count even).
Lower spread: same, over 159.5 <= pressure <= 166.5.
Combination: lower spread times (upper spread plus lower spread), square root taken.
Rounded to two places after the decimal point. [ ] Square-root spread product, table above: 0.33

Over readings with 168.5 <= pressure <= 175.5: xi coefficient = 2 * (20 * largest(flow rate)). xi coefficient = 256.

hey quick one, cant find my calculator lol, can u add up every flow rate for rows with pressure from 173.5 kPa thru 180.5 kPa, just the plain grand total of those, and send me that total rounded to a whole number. 38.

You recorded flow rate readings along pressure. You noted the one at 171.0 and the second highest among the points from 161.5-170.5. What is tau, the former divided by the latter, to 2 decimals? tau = 0.88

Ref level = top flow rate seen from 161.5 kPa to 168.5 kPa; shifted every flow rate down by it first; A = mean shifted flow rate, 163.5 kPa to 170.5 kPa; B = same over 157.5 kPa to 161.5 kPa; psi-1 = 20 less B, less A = 20.7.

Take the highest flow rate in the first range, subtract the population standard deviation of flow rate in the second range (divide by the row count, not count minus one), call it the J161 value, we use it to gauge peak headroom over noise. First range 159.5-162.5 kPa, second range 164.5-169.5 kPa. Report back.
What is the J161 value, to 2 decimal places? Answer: 6.63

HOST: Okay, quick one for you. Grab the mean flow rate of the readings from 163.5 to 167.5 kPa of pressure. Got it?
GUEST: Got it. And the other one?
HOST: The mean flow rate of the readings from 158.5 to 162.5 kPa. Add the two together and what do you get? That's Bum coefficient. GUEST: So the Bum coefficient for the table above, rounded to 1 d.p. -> 12.9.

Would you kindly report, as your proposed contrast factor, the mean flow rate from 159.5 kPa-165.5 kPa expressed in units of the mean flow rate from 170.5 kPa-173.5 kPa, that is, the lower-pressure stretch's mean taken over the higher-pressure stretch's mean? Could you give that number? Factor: 1.16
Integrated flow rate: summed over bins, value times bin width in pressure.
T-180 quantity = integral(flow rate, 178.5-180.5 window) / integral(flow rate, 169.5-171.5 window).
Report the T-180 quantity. 0.92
